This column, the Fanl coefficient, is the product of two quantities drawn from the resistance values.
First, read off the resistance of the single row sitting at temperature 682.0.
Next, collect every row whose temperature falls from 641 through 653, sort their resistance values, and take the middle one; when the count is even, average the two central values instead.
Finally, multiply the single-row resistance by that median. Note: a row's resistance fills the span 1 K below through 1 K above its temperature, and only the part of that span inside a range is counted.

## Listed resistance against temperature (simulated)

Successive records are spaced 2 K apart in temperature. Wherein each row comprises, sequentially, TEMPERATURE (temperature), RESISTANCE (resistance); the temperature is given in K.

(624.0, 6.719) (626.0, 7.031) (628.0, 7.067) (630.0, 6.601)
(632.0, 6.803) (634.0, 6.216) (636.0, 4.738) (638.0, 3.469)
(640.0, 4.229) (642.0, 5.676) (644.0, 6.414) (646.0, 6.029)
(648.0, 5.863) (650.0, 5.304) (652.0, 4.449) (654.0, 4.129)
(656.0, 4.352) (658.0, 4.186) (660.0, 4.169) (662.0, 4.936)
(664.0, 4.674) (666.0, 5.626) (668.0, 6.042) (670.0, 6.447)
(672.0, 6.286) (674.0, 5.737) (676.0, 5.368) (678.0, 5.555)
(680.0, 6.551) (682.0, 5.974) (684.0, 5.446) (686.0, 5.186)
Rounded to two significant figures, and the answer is 34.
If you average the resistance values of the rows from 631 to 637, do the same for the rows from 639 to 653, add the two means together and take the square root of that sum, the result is 3.37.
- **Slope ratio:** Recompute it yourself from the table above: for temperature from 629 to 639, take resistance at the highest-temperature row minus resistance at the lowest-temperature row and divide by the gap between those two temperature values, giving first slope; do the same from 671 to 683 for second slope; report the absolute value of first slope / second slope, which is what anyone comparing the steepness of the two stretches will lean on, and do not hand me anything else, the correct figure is 12.5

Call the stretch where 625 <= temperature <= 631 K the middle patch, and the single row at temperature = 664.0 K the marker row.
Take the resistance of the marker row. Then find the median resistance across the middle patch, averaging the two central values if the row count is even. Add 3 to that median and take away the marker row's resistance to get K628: 5.4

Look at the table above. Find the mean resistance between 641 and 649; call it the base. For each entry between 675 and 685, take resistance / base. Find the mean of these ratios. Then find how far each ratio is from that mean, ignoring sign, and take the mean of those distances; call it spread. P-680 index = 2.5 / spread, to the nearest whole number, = 39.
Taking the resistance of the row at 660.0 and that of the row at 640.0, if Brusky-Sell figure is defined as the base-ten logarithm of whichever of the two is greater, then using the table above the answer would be 0.626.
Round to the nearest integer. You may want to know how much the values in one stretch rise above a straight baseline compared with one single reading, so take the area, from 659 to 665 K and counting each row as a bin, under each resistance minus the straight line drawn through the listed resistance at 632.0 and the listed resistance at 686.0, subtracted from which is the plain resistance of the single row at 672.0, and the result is -14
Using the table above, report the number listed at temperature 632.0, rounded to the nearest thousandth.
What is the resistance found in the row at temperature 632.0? 6.803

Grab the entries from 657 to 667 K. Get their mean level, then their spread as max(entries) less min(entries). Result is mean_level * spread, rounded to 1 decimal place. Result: 6.9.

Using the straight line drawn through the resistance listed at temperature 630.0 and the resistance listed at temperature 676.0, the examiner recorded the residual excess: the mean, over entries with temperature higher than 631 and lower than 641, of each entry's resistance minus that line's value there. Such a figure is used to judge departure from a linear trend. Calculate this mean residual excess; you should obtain -1.3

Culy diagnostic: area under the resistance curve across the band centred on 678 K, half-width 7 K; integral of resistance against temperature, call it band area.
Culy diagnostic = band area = 82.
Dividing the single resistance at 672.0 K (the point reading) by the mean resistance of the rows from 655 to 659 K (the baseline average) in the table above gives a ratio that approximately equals 1.47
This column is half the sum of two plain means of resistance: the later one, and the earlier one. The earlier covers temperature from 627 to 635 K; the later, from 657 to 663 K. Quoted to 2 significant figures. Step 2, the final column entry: 5.6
